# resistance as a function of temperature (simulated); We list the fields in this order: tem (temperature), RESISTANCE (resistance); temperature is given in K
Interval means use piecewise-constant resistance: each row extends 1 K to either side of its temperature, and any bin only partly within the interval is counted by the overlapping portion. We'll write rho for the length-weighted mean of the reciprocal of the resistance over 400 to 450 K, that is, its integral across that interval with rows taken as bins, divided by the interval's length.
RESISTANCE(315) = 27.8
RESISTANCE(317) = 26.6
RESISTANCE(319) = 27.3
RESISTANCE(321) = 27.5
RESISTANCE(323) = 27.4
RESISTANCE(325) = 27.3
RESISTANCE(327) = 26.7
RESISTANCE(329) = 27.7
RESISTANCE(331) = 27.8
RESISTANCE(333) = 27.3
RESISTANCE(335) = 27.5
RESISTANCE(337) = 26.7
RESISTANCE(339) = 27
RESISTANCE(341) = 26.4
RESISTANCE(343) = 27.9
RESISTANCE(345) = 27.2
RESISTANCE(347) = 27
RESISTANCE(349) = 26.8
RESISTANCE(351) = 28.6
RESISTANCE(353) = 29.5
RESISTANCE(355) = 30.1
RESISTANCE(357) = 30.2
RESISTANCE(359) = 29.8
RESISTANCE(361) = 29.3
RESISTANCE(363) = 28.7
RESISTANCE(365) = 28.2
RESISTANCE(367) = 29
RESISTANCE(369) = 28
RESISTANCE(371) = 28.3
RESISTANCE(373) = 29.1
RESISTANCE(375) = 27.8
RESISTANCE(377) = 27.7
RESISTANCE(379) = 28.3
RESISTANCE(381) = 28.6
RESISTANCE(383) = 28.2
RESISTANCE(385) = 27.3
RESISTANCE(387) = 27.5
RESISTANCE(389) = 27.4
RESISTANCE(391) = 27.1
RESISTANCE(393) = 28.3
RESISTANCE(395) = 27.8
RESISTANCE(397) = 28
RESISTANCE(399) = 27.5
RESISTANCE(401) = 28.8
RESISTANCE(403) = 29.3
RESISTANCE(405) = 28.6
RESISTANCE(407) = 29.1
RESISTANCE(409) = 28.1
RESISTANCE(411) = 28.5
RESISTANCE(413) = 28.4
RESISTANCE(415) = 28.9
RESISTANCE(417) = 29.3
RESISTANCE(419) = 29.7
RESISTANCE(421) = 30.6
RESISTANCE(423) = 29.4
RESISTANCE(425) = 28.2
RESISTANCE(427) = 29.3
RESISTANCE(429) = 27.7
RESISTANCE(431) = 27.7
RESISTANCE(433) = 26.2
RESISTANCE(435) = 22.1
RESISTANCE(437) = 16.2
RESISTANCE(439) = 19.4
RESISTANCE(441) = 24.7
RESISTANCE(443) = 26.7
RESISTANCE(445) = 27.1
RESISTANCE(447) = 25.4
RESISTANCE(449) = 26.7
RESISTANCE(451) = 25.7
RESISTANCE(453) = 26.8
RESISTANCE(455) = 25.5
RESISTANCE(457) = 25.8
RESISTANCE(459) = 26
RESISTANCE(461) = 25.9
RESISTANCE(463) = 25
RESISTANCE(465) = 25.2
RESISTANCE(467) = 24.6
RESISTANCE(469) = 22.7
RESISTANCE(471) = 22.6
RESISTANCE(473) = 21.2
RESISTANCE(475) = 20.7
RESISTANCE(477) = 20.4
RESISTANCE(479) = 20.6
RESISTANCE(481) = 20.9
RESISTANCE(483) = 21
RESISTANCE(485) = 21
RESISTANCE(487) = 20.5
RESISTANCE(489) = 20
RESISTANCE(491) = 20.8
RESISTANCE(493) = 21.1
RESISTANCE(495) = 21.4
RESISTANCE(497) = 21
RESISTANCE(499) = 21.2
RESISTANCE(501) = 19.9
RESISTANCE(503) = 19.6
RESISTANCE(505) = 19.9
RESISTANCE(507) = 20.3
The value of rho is 0.0377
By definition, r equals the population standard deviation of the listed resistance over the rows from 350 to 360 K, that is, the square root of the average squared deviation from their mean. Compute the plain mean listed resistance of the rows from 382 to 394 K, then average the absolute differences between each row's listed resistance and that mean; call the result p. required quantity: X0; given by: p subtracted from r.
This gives 0.16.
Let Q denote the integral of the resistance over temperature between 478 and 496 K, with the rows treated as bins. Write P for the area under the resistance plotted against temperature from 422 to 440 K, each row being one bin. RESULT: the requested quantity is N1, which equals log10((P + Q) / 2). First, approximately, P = 452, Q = 375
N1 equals 2.62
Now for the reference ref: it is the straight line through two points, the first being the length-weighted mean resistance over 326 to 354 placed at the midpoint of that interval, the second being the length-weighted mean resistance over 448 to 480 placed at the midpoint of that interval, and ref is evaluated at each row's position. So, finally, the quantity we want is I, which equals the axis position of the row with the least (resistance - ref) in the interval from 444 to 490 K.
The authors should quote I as 489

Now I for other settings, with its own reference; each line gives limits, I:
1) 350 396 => 391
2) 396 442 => 437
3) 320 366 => 327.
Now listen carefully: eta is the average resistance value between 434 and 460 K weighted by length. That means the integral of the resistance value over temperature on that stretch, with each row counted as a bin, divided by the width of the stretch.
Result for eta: 24.5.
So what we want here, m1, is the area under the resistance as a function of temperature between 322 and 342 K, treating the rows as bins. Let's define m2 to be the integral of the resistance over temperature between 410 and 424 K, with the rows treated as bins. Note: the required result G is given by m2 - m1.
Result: -134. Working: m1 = 544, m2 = 410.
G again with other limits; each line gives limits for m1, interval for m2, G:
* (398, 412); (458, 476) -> 28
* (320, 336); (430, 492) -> 1012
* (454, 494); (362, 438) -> 1215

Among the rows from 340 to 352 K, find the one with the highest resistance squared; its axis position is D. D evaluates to 351 K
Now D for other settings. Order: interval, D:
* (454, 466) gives 459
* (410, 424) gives 421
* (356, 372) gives 357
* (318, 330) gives 329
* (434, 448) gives 445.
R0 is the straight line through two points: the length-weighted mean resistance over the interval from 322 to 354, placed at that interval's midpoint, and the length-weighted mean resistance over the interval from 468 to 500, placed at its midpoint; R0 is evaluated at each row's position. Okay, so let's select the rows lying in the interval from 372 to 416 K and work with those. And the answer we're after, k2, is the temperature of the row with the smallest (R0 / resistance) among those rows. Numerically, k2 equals 415 K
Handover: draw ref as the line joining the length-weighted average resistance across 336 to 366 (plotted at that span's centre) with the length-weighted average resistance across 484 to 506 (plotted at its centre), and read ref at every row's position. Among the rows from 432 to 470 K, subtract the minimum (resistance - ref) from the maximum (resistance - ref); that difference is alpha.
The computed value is 11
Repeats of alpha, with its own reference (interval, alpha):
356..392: 2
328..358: 5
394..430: 4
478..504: 2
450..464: 1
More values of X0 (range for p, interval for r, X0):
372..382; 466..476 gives 0.92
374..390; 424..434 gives 0.61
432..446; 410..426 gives -2.66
